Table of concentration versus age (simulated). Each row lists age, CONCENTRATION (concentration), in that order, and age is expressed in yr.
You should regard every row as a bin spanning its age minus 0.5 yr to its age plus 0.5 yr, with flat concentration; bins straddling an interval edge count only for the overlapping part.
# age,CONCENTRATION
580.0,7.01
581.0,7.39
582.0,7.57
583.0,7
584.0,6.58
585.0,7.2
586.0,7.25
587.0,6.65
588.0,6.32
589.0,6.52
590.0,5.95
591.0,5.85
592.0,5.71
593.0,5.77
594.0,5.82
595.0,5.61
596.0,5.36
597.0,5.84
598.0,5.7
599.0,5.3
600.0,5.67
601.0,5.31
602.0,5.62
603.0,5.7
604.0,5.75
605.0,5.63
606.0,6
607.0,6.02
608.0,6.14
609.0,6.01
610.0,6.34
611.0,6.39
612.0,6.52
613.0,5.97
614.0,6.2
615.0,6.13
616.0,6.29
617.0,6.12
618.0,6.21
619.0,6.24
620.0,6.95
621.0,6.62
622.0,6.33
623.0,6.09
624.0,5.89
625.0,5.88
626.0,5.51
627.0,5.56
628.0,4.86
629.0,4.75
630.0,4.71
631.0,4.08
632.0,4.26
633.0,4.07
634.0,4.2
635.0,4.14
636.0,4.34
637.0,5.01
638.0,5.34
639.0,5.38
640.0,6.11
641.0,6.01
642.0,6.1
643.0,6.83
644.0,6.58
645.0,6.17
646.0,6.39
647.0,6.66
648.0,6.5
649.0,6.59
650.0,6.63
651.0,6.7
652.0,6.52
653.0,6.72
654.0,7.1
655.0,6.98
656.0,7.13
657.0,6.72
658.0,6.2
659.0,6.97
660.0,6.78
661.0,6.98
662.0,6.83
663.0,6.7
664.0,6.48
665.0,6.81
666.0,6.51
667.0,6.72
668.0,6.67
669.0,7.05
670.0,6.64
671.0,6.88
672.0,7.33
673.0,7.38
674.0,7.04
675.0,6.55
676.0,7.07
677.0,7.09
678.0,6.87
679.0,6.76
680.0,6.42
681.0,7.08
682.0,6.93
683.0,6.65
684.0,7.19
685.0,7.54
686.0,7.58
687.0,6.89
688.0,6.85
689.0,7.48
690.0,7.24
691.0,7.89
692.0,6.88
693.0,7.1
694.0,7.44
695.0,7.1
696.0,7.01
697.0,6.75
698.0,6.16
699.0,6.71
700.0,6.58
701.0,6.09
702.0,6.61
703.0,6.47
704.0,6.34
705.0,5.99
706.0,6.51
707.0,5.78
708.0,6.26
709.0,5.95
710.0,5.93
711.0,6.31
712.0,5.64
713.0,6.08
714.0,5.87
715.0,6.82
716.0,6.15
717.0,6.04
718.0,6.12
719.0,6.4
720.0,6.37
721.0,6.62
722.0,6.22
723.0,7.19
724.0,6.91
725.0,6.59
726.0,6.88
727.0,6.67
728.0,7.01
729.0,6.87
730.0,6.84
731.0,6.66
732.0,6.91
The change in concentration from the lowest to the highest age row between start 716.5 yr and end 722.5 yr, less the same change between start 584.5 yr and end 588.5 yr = 1.1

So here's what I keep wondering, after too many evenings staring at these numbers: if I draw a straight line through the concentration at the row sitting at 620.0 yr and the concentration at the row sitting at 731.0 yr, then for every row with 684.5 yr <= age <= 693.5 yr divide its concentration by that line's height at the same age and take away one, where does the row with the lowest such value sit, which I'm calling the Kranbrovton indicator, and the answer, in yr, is 688.0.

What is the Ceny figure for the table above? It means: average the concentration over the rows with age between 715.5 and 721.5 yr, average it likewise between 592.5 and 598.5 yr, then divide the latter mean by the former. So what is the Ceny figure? 0.90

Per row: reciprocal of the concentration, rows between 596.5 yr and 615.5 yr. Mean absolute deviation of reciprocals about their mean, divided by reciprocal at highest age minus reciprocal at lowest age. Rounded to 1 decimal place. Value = -1.0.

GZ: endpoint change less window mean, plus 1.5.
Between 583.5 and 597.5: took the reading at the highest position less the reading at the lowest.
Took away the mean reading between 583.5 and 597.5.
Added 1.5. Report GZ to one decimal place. -5.4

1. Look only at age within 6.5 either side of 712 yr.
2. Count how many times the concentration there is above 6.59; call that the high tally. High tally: 1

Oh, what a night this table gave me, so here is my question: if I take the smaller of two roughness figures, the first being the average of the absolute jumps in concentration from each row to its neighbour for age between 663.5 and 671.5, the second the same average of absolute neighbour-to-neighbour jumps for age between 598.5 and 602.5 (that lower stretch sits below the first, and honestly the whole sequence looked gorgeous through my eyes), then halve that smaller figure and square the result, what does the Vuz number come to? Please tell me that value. 0.019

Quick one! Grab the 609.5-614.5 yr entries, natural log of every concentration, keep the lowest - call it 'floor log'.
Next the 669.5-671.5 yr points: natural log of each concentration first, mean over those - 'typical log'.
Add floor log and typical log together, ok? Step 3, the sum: 3.70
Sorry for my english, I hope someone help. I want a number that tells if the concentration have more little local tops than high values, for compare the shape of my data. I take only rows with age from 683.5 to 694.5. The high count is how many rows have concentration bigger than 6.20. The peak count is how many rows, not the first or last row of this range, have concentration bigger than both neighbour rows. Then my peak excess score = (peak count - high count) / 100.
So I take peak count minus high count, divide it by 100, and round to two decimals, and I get -0.08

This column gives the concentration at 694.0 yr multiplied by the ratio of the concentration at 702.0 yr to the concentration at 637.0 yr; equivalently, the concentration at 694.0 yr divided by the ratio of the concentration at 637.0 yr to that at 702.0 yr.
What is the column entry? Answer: 9.8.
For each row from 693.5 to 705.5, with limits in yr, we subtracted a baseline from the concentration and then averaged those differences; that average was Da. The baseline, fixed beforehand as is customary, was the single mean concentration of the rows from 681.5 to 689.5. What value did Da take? -0.5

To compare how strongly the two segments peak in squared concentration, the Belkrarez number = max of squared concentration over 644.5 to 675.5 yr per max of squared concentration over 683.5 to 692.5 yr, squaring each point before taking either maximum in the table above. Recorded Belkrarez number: 0.9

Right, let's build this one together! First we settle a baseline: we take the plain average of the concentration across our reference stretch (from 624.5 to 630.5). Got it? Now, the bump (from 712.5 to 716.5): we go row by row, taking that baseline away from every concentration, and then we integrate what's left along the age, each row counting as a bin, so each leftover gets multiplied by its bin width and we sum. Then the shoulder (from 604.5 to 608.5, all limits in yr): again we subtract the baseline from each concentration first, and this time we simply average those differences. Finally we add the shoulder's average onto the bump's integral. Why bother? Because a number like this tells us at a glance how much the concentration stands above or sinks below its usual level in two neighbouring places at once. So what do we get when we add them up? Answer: 4.8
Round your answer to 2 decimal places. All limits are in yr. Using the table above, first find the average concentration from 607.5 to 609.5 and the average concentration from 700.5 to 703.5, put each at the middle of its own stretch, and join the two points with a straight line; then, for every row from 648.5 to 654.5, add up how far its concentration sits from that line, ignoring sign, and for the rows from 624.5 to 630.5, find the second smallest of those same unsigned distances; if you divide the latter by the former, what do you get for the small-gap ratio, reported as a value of 0.20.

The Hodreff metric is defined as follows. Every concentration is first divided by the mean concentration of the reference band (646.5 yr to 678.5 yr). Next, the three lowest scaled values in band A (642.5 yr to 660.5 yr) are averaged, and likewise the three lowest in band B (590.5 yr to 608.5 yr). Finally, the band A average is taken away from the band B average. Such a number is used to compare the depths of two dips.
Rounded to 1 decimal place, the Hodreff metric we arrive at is -0.1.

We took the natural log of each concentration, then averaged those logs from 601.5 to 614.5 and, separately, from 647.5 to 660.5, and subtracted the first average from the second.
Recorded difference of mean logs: 0.11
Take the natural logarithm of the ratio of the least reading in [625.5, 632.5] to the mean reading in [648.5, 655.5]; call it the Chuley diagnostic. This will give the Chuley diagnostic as -0.50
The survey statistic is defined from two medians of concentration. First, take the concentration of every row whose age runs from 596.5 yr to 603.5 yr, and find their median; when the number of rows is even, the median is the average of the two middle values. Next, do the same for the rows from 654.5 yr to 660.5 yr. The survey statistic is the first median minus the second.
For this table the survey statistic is -1.2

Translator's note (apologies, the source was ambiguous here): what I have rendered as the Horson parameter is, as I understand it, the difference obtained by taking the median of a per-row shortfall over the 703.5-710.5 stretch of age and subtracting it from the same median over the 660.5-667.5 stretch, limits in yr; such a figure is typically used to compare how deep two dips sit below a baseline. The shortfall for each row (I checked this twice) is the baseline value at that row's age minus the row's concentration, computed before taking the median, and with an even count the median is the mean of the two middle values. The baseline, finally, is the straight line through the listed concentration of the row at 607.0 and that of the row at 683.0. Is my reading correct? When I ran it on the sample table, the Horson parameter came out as -1.06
